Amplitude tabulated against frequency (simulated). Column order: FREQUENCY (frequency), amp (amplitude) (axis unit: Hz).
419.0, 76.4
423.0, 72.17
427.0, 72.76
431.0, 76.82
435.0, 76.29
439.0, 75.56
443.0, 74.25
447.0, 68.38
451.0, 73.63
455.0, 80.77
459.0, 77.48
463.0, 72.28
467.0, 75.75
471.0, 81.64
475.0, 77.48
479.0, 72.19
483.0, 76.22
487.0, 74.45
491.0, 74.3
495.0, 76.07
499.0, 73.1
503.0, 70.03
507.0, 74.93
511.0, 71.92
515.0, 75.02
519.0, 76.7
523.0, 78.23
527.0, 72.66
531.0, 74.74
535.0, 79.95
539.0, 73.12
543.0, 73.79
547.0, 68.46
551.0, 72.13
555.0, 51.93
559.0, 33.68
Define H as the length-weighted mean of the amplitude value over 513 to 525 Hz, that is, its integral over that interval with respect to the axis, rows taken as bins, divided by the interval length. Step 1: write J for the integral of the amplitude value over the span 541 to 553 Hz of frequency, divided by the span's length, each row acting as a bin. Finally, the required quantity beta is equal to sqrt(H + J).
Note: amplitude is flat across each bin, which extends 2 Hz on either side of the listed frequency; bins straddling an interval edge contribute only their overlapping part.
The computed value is 12.17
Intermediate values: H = 77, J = 71.5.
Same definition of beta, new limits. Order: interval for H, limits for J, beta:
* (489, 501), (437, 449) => 12.13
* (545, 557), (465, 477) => 11.94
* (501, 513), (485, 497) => 12.13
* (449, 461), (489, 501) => 12.32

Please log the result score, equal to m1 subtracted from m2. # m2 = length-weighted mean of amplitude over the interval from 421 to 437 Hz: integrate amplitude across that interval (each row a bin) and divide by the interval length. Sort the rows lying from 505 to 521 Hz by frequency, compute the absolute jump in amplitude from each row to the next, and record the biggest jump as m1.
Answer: 71.4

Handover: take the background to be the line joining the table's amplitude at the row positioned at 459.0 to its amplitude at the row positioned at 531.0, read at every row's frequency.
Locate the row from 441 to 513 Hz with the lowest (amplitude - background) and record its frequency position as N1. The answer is 447.0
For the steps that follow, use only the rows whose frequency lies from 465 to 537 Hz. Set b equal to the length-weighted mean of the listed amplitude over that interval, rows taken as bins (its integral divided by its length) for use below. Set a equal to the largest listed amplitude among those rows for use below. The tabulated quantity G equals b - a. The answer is -6.34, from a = 81.64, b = 75.30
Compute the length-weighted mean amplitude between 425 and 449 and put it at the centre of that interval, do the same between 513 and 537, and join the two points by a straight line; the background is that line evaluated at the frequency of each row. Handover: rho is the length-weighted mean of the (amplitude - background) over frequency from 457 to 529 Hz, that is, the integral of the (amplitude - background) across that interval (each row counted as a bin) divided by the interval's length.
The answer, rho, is -0.4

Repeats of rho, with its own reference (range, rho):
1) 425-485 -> 1.0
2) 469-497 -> 0.9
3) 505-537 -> -0.6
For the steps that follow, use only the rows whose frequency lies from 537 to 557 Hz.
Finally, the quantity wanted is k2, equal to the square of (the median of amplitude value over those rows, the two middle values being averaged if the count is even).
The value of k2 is 5203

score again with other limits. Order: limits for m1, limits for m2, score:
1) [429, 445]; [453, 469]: 75.3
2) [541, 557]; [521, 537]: 56.2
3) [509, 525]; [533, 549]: 70.7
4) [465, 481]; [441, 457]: 68.4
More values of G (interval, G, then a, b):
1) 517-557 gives -7.78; 79.95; 72.17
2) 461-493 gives -6.10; 81.64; 75.54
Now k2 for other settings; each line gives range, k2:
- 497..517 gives 5344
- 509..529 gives 5628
